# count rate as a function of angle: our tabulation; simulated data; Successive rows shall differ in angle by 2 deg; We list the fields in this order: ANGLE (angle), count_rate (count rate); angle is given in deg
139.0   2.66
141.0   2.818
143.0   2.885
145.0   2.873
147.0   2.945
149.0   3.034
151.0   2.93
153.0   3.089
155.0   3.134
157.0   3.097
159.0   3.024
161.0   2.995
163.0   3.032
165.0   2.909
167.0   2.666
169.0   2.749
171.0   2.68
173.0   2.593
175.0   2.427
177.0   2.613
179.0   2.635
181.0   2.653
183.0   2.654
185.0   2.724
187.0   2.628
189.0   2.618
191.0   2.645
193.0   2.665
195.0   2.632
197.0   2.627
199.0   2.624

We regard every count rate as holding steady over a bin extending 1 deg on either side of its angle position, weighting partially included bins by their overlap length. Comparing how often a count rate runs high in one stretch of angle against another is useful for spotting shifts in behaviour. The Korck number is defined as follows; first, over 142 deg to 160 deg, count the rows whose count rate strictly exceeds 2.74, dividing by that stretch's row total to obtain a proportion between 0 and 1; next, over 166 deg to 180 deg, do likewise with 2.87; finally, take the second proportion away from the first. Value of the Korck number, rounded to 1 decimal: 1.0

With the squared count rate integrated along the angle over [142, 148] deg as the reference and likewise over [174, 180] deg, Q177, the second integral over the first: 0.78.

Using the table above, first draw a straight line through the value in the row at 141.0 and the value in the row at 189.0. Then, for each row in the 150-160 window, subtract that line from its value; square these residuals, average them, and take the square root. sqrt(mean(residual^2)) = 0.31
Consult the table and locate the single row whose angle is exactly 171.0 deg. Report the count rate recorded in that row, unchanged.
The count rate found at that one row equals 2.68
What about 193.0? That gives 2.665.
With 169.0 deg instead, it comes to 2.749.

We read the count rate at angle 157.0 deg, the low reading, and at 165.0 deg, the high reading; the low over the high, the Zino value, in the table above 1.06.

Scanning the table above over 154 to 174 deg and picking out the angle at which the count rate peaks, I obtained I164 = 155.0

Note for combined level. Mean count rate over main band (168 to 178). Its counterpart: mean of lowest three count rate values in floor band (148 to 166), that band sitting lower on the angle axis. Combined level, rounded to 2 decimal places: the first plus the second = 5.56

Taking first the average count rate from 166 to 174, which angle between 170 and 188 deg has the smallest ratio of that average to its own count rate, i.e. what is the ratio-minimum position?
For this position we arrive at 185.0 deg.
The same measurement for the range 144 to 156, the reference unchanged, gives 155.0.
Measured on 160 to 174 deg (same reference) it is 163.0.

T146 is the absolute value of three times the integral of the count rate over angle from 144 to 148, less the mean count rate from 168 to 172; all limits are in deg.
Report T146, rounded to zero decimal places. 32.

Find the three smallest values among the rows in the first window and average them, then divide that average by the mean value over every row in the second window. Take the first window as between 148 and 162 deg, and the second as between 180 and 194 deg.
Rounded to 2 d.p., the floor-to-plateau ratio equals 1.12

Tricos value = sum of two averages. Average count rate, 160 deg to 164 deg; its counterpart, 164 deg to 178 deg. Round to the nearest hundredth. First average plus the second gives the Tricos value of 5.68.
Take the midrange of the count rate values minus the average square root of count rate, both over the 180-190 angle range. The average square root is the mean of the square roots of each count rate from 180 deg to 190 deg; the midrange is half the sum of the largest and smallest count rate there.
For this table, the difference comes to 1.04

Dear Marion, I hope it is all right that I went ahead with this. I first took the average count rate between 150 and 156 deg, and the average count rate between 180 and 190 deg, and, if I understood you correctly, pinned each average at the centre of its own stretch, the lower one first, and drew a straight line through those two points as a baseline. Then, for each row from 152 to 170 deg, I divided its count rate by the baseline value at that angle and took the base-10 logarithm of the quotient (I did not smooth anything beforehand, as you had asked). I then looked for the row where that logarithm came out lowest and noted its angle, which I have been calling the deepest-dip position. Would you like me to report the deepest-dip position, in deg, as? 167.0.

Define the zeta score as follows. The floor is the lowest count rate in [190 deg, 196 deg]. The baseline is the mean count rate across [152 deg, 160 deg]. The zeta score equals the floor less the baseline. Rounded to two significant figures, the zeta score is -0.45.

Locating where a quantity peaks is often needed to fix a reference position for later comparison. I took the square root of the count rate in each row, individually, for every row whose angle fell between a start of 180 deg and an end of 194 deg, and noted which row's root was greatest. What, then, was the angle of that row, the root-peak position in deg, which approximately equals 185.0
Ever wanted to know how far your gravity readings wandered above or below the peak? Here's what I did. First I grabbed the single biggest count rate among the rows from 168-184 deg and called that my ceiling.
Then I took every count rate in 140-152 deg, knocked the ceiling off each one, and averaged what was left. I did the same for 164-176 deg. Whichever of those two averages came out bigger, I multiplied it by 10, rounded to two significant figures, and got 1.7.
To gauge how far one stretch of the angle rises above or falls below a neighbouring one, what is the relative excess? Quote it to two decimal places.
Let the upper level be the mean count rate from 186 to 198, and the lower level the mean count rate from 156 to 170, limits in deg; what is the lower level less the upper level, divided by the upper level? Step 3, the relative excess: 0.11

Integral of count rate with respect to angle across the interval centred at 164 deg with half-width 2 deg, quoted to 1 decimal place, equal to 11.9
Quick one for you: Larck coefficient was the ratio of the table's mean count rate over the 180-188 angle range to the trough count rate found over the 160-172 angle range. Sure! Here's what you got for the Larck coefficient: 1.00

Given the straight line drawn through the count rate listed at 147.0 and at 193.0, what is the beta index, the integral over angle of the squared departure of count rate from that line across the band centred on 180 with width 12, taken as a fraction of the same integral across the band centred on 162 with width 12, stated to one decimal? 1.1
